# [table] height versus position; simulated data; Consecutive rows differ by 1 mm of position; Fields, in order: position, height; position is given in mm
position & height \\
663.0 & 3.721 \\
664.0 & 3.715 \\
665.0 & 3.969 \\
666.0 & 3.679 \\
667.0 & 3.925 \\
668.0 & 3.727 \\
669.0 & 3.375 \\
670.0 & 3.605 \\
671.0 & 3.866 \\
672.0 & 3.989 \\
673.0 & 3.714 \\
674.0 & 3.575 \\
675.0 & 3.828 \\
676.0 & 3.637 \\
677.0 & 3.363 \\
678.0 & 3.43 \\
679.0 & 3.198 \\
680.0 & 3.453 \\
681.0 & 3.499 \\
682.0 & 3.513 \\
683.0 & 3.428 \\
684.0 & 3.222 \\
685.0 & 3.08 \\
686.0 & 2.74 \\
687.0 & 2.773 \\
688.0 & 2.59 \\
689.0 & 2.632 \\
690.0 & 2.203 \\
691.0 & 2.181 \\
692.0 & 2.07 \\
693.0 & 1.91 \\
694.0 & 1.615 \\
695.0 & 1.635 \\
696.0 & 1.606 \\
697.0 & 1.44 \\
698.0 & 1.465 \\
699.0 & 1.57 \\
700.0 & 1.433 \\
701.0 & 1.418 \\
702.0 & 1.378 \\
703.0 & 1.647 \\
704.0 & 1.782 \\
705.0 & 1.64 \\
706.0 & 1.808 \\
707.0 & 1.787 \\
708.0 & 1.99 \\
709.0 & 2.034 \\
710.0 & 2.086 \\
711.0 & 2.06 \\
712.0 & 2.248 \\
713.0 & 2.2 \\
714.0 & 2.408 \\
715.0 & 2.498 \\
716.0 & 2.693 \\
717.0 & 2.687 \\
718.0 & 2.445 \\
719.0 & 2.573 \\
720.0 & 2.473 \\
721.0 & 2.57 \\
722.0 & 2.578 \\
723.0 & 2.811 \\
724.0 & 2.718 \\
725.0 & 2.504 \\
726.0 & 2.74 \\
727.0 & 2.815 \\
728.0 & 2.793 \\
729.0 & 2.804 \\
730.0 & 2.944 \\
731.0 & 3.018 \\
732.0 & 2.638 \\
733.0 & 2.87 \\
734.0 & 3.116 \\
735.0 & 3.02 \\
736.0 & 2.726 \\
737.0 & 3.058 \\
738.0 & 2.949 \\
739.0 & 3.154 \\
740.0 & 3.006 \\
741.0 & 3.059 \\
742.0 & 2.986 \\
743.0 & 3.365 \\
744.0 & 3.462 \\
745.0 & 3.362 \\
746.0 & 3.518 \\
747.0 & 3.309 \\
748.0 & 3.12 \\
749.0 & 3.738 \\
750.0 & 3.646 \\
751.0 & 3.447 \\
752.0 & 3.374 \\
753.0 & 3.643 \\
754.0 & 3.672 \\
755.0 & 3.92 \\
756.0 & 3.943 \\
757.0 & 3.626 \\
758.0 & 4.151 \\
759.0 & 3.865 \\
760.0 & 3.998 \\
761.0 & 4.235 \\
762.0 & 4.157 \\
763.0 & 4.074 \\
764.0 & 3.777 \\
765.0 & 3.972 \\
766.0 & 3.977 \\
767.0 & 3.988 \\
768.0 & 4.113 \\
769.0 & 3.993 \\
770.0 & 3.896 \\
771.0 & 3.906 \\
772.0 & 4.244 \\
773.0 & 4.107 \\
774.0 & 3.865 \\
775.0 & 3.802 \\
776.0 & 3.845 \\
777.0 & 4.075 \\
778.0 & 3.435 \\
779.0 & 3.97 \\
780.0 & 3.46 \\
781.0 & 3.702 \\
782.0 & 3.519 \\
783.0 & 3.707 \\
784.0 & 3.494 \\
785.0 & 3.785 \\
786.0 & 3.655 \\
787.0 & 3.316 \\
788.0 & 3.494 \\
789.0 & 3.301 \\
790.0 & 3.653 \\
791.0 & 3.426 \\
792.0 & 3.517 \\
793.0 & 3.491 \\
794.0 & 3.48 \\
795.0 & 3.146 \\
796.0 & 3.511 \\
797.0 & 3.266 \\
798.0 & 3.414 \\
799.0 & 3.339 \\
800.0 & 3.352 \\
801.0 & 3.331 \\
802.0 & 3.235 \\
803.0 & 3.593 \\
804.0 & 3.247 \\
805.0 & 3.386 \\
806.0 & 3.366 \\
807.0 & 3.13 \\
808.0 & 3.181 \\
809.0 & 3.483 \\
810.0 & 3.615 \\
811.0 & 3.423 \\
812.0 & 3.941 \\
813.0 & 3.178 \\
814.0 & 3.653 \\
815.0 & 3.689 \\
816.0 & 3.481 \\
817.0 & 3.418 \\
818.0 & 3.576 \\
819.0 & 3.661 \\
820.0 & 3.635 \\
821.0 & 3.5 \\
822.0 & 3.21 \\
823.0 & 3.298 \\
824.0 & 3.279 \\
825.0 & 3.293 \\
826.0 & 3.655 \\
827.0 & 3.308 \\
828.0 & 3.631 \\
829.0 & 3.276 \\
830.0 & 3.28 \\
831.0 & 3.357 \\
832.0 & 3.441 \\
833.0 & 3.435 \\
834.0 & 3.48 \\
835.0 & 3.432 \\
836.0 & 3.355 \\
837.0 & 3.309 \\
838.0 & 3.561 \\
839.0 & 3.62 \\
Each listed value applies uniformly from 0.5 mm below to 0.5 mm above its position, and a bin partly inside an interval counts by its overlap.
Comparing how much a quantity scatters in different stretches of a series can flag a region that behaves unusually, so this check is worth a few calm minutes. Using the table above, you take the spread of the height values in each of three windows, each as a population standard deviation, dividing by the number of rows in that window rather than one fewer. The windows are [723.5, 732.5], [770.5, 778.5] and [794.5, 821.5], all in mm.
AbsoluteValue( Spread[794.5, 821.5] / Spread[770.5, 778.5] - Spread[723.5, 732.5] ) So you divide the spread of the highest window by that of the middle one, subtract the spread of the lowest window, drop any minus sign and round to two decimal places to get 0.69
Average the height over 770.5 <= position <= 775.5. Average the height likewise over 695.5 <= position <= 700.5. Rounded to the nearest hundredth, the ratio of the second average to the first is 0.38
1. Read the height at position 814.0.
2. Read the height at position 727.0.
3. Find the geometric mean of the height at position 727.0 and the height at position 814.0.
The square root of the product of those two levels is 3.2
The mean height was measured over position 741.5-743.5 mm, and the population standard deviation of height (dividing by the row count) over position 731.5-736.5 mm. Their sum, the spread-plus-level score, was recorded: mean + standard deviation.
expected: 3.35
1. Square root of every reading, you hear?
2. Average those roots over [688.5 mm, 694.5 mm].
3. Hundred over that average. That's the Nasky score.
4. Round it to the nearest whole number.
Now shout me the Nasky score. 69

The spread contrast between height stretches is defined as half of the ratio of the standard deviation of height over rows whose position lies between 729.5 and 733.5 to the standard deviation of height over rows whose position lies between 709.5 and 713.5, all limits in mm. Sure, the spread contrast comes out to 0.91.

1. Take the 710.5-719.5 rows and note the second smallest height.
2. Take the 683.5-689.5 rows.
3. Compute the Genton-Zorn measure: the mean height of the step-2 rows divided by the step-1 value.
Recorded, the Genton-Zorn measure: 1.29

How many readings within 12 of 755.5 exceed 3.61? 17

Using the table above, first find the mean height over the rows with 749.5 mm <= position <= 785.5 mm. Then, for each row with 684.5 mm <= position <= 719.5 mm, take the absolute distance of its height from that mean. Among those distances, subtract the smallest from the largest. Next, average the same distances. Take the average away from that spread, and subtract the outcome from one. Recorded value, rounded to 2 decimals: 1.08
